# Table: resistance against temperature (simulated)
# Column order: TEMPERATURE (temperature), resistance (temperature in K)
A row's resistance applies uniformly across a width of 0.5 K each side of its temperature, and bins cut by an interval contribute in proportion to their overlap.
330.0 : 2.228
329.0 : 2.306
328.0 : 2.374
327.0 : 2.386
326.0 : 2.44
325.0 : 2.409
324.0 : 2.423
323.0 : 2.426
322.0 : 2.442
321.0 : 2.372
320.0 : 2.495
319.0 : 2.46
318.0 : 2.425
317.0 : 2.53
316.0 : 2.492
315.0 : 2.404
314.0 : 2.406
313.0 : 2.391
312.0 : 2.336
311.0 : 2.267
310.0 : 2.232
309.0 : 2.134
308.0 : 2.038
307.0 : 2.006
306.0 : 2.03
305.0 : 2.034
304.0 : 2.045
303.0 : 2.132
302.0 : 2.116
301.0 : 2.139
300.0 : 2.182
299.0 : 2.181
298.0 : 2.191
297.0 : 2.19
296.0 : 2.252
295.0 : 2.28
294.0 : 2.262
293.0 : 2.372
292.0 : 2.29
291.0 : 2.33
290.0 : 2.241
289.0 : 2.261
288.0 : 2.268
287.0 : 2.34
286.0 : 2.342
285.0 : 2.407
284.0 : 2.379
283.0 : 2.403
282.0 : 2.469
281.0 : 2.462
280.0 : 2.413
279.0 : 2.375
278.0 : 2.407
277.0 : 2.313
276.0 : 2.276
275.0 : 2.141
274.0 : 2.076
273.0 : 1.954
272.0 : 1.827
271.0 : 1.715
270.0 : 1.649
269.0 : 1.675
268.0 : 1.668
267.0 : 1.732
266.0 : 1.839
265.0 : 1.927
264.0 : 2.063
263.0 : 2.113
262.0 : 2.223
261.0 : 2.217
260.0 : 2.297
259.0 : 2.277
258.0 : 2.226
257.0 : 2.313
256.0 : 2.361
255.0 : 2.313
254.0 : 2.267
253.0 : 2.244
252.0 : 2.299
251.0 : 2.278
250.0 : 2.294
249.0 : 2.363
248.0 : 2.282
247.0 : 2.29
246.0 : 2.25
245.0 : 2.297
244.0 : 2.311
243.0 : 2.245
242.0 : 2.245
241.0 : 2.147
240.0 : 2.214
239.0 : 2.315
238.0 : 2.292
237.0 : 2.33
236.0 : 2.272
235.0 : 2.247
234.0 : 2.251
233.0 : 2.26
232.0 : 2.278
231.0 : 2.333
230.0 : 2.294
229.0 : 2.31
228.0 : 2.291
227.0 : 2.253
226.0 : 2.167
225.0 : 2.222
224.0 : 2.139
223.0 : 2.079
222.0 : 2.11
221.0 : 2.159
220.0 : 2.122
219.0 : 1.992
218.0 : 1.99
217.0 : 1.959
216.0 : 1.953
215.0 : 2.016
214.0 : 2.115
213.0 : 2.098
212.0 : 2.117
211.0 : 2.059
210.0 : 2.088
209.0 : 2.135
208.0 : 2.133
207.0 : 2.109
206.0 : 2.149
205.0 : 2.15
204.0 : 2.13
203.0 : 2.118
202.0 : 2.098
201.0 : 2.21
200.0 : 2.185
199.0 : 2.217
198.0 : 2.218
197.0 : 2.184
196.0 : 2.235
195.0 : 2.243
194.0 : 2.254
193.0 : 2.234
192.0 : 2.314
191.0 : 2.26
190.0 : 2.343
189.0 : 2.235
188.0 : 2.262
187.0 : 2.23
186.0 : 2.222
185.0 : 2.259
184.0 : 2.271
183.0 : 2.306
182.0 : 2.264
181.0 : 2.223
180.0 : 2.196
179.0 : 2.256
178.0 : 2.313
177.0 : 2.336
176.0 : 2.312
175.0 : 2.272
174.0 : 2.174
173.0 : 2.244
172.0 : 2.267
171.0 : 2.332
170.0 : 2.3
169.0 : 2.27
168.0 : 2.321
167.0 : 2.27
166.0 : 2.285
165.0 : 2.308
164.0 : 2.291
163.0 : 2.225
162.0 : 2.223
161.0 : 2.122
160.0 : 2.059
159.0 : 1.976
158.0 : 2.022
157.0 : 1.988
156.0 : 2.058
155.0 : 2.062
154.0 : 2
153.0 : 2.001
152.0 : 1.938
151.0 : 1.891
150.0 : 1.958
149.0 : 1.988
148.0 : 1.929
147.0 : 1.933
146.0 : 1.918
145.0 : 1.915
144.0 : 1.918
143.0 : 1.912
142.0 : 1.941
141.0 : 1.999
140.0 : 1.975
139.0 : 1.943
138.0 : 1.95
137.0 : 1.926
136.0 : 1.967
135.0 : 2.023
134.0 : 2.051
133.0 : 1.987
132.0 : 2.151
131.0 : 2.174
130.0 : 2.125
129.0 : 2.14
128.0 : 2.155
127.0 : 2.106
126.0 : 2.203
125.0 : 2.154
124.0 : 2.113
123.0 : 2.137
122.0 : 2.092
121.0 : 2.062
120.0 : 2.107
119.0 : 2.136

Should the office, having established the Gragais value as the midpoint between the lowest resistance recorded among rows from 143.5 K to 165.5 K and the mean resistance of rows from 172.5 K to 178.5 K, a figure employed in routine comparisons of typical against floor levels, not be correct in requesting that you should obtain 2.08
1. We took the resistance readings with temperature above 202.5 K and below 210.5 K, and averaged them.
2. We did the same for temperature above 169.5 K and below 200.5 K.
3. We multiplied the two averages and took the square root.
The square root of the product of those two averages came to 2.19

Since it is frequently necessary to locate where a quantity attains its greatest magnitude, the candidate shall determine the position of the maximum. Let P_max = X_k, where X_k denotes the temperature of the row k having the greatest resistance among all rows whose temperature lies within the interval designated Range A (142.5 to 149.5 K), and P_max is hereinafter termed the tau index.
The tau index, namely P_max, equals 149.0 K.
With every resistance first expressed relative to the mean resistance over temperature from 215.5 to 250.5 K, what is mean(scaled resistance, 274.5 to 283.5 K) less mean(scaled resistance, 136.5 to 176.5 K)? 0.12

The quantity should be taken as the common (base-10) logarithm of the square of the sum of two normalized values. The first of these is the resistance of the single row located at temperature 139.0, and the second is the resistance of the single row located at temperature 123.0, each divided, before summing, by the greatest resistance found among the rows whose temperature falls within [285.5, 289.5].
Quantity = 0.48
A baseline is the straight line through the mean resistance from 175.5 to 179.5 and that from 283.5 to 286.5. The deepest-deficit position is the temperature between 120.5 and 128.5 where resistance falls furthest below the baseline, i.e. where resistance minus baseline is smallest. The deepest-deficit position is 121.0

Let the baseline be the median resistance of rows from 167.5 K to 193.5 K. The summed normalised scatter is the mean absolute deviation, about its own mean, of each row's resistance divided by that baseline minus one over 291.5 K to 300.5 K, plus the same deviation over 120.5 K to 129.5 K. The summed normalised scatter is 0.037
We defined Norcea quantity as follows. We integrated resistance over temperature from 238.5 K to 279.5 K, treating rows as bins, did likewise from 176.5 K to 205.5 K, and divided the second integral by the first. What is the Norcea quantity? 0.73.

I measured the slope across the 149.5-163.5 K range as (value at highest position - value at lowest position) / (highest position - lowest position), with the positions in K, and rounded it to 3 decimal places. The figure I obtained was 0.021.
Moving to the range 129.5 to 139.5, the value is -0.020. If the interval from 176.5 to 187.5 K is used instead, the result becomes -0.011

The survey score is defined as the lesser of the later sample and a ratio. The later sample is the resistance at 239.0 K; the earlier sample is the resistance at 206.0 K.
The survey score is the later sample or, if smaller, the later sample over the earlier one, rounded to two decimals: 1.08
